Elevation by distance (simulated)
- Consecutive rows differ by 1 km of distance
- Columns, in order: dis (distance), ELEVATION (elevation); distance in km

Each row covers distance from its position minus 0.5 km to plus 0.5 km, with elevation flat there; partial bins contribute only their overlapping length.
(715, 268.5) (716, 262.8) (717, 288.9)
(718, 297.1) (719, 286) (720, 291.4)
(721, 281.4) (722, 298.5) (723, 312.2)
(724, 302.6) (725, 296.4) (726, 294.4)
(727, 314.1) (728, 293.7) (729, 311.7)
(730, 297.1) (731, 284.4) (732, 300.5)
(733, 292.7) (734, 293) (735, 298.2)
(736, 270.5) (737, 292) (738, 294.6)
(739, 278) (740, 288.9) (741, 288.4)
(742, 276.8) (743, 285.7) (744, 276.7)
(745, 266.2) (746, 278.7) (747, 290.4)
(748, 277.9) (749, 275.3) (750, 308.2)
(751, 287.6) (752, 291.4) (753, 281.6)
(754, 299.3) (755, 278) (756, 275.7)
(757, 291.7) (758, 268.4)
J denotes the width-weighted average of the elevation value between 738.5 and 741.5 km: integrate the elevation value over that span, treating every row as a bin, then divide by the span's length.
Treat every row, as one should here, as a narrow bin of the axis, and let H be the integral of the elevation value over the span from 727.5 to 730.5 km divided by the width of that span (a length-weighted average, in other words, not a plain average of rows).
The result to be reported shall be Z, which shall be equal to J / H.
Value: 0.948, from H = 301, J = 285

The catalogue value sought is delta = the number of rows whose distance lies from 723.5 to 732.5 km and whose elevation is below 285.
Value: 1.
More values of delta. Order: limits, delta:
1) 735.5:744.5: 4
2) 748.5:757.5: 4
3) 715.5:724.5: 2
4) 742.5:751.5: 5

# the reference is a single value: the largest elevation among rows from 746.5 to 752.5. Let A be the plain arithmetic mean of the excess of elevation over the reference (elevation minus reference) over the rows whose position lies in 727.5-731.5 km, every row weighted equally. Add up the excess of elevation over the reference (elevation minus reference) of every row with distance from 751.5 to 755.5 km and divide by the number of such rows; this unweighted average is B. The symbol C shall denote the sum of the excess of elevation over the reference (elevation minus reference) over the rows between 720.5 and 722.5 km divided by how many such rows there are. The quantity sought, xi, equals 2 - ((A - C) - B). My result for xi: -25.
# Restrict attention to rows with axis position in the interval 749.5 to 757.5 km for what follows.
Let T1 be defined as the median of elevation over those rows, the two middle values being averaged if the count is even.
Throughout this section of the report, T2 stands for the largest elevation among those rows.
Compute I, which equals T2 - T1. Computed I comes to 19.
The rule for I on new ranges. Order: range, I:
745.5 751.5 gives 25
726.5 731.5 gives 17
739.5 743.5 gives 2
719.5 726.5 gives 16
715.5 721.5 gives 10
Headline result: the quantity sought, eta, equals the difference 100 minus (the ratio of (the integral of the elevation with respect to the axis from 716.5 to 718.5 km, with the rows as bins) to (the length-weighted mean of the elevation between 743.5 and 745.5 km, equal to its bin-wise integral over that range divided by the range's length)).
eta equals 97.84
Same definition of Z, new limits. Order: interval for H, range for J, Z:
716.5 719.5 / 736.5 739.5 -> 0.992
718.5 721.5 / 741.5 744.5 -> 0.977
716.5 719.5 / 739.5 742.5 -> 0.979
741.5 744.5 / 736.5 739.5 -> 1.030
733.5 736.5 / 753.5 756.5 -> 0.990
